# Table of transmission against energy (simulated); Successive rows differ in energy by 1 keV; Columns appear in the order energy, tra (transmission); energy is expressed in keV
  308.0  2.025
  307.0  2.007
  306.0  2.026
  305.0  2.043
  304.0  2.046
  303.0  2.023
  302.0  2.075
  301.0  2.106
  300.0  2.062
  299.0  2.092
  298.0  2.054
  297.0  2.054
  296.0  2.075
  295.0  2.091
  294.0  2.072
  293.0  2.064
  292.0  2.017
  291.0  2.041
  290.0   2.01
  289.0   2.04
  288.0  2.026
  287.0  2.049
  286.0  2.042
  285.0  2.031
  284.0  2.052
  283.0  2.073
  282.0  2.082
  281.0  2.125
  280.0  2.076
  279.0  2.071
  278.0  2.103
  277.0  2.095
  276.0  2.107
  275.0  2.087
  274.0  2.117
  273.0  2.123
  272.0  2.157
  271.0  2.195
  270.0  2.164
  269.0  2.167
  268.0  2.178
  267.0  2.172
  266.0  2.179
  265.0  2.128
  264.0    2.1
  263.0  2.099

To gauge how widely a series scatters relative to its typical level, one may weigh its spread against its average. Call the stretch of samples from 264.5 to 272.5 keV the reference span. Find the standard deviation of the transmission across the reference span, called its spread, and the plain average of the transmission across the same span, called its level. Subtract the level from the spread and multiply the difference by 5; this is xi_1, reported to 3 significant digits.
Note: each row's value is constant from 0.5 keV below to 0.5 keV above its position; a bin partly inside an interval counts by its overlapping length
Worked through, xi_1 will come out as -10.7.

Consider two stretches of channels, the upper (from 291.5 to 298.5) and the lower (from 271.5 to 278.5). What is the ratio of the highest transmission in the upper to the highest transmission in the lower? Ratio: 0.97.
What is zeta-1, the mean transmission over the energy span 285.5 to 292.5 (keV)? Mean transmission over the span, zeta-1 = 2.032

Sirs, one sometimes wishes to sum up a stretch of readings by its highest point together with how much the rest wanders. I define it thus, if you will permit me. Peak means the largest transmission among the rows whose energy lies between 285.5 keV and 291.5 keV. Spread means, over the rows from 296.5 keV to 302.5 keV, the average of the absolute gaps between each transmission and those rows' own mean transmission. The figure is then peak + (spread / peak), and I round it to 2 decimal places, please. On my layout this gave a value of 2.06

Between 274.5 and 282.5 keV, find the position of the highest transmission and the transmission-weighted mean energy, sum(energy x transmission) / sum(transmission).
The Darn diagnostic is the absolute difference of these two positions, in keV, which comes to 2.5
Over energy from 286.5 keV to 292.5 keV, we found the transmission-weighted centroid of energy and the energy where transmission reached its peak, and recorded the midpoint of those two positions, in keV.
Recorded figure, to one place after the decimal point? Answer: 288.2 keV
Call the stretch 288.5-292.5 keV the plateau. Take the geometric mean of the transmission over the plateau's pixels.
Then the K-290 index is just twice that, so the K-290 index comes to 4.05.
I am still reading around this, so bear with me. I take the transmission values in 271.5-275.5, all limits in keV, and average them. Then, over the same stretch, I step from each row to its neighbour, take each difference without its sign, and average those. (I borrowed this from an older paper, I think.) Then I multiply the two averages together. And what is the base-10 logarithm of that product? -1.31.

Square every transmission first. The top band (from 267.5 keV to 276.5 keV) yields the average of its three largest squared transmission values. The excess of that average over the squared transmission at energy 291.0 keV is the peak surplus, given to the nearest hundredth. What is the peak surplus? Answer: 0.59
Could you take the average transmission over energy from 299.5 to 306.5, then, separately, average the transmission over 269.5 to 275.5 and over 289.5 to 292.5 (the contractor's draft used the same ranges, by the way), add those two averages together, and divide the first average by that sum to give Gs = 0.493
